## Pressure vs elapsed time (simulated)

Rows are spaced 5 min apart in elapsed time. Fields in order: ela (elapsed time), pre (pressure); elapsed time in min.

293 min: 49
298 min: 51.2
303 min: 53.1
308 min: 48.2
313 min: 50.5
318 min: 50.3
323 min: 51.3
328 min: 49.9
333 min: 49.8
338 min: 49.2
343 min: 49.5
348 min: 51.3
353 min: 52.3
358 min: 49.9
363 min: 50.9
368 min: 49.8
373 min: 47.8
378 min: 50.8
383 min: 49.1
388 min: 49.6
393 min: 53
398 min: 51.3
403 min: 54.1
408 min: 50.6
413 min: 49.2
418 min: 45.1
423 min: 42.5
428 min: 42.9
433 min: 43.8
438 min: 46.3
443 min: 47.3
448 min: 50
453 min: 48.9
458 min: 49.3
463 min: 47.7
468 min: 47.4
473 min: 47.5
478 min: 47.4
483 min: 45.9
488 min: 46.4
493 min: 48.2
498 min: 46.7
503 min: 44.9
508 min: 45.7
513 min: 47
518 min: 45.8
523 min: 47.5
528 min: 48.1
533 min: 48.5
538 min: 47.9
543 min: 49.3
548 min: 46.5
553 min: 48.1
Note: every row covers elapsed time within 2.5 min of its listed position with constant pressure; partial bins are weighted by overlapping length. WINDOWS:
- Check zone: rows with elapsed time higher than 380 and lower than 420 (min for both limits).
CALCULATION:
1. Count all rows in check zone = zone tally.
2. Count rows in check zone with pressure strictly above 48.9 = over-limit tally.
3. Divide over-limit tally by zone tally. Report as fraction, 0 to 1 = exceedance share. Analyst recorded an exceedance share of 0.9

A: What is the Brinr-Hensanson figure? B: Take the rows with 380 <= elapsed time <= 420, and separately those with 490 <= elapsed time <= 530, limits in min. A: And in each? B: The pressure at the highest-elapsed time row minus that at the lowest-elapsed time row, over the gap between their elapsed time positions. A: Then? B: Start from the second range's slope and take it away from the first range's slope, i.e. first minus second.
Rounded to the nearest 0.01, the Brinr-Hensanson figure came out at -0.11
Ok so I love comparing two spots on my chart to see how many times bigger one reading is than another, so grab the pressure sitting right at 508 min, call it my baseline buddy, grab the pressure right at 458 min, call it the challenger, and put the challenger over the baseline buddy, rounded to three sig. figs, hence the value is 1.08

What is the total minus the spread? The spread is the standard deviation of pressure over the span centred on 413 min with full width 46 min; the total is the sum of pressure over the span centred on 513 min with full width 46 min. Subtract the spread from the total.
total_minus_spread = 418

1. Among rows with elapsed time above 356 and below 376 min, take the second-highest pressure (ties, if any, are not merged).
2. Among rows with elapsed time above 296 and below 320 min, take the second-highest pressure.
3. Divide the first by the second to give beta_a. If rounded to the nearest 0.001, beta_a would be 0.975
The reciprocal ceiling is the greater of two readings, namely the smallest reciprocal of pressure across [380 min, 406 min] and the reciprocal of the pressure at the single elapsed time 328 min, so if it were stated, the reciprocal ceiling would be 0.0200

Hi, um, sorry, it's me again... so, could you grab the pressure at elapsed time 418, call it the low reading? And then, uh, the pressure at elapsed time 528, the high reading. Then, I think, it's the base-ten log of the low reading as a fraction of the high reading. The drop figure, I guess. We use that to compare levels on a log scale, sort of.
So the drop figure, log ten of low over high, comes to -0.03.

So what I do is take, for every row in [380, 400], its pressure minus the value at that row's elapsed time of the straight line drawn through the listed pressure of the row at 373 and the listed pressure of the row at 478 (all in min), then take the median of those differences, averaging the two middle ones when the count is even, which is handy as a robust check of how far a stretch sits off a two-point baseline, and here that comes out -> 2.7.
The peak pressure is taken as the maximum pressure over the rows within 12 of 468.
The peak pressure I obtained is 49.3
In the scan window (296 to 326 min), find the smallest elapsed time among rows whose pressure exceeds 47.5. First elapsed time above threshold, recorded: 298 min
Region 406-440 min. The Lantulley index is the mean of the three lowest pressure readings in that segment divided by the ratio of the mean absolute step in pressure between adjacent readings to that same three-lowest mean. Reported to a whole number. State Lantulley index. 935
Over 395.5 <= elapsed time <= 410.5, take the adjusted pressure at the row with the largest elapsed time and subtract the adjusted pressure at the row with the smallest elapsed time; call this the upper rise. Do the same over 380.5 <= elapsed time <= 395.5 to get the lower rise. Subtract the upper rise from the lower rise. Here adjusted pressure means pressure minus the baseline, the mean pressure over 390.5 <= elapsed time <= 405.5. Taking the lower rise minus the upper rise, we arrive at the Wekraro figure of 4.6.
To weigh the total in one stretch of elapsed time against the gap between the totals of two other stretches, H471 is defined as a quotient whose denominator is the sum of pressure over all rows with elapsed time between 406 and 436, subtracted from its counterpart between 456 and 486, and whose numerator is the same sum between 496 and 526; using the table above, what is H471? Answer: 25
